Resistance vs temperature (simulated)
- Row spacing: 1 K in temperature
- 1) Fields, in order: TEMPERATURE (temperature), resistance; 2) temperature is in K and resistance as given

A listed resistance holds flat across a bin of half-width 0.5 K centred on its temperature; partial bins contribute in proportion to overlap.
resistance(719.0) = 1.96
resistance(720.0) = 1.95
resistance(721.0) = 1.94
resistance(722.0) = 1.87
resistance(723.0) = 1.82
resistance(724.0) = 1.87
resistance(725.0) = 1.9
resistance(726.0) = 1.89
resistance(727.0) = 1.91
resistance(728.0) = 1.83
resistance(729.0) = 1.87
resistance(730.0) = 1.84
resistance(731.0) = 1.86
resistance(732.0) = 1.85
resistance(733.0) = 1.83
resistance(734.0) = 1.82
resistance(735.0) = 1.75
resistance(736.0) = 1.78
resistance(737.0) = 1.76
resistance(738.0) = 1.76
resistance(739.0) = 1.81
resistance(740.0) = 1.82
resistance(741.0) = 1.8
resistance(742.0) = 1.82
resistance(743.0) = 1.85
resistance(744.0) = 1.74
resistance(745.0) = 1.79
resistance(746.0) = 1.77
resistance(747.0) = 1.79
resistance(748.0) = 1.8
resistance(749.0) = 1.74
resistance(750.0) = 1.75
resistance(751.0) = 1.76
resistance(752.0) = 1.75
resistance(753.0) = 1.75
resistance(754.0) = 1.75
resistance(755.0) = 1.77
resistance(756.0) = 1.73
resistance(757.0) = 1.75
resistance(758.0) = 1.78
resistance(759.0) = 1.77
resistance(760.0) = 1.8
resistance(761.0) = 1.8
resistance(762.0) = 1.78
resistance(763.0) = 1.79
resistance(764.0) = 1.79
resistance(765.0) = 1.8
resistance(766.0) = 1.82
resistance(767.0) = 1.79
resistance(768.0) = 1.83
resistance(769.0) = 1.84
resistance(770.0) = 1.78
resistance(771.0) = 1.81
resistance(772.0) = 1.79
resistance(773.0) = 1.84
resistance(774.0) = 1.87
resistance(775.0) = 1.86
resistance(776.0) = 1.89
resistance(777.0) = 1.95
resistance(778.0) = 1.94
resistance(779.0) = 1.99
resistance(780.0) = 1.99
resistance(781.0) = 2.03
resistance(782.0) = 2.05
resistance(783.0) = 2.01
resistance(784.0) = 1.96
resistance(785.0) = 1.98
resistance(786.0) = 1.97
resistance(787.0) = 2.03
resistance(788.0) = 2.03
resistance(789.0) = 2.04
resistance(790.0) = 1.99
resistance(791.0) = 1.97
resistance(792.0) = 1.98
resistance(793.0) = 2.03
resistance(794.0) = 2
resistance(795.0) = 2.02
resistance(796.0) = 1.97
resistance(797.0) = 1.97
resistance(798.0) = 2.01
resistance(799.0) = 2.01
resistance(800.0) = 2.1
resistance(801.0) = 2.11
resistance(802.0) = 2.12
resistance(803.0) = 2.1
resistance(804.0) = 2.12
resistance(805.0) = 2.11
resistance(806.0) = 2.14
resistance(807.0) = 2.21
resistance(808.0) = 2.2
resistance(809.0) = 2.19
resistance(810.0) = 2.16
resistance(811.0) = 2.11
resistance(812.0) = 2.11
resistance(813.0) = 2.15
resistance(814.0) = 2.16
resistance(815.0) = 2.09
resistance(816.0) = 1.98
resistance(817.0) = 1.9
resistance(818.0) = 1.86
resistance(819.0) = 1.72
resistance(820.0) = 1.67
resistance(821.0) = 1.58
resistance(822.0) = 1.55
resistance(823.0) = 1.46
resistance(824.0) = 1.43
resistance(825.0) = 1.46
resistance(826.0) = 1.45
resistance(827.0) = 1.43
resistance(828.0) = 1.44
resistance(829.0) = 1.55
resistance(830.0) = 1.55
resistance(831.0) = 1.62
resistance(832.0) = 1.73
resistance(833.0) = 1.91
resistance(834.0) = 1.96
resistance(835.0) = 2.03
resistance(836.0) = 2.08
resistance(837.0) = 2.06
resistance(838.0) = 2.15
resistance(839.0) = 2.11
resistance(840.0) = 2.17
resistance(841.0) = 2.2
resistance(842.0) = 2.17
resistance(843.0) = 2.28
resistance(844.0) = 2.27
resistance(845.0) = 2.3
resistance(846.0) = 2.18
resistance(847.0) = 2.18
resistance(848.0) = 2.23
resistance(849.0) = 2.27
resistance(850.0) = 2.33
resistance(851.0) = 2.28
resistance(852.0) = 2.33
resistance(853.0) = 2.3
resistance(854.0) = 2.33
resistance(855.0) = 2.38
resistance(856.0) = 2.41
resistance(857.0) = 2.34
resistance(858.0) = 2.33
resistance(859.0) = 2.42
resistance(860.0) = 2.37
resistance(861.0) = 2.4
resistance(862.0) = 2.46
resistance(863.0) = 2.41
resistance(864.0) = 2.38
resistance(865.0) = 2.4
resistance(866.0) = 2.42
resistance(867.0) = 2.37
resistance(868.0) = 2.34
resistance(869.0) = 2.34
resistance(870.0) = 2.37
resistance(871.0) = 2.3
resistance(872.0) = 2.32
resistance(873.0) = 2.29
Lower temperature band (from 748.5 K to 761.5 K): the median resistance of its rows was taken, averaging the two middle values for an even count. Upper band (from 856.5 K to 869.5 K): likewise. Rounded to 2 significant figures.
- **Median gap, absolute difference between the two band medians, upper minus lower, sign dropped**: 0.63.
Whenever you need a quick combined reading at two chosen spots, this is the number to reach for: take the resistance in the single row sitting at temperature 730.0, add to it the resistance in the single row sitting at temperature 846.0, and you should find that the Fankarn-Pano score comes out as 4.02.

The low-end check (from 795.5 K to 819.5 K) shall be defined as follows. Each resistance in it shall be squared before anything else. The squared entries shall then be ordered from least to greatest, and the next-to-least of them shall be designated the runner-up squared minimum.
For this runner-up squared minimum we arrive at 3.5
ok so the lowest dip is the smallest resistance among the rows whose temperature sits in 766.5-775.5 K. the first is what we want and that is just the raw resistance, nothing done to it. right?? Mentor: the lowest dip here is 1.78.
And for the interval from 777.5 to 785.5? 1.94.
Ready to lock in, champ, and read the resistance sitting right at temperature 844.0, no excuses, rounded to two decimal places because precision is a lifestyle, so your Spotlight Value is 2.27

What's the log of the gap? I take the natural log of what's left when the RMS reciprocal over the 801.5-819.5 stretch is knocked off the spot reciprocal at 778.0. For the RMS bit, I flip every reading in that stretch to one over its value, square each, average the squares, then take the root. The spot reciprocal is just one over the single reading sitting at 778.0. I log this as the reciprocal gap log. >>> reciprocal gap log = -3.46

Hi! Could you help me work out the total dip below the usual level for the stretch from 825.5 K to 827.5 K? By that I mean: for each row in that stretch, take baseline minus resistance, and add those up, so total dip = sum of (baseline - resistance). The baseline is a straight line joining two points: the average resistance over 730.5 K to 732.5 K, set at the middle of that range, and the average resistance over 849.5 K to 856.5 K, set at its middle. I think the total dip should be 1.58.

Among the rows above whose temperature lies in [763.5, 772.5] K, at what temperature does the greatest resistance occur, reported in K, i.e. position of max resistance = 769.0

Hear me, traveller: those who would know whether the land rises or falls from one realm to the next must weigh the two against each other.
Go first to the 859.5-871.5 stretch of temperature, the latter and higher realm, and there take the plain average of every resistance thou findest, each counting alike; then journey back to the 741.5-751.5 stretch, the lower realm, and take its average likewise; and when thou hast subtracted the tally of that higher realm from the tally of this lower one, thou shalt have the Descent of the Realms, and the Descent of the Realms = -0.6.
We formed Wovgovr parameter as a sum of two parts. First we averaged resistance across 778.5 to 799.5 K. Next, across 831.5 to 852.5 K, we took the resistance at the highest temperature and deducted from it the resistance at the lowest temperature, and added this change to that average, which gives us 2.6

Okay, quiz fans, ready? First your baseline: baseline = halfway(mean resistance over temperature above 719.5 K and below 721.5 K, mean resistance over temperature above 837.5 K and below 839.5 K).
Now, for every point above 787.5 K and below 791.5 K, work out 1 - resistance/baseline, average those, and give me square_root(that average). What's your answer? 0.12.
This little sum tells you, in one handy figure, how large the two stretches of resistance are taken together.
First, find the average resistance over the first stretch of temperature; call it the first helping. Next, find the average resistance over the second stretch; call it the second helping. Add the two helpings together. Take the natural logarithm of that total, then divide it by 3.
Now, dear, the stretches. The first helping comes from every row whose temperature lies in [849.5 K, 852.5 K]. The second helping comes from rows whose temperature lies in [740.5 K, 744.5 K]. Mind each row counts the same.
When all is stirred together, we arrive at 0.472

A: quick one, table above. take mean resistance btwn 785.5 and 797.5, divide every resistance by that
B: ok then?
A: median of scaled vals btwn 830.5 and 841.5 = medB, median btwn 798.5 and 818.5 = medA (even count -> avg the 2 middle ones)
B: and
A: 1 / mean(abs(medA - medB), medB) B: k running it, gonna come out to 1.90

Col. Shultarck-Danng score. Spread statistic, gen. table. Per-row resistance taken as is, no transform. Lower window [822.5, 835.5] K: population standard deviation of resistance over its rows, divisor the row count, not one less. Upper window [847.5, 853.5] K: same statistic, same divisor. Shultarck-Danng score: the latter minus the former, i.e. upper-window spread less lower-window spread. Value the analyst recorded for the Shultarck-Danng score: -0.18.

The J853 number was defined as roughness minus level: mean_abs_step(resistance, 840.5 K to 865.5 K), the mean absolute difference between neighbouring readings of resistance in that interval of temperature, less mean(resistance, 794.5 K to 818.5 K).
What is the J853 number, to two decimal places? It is -2.03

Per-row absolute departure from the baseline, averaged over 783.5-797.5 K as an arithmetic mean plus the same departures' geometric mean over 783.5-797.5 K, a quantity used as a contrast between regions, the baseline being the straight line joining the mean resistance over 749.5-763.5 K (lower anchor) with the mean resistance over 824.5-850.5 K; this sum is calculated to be 0.29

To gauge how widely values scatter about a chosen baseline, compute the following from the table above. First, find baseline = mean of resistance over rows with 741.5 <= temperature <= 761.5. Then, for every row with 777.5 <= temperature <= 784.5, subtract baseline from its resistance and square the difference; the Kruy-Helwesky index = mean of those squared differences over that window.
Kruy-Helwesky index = 0.051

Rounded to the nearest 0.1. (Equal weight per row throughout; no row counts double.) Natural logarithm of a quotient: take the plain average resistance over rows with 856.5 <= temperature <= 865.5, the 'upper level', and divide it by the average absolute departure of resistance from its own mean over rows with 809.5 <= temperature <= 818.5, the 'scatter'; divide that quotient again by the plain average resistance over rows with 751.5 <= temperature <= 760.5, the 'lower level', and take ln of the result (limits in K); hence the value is 2.6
